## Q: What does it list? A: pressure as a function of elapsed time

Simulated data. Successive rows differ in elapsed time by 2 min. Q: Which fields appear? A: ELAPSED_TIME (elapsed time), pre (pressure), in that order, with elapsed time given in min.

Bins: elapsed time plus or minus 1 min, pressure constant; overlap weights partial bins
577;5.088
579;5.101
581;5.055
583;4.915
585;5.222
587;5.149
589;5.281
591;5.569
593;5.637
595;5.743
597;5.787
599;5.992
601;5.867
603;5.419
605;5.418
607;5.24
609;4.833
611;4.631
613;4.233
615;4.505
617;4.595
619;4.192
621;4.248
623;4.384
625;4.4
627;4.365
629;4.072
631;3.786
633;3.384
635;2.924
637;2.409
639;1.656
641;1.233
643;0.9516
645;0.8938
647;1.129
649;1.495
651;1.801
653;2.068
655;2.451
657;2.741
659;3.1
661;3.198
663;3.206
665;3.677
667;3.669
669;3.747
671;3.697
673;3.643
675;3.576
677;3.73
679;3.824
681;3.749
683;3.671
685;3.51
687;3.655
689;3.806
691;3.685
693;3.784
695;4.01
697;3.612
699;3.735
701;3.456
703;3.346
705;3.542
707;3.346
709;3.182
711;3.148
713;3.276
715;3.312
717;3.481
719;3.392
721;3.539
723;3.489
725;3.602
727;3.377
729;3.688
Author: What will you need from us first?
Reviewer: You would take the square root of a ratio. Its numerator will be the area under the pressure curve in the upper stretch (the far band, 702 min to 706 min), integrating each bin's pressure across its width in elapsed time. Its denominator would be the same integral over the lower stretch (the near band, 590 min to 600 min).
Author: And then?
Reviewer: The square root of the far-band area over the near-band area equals 0.49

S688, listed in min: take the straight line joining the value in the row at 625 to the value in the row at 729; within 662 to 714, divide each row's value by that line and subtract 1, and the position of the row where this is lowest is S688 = 663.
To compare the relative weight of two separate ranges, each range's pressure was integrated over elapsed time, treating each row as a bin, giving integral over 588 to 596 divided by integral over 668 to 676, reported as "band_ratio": 1.5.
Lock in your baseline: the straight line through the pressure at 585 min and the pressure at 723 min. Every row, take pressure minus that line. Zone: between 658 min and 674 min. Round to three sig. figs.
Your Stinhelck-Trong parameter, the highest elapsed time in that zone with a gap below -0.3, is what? 673 min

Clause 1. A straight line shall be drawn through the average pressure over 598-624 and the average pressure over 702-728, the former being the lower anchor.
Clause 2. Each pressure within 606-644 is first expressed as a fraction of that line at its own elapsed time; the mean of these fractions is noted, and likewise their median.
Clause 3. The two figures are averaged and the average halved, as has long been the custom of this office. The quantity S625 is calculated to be 0.41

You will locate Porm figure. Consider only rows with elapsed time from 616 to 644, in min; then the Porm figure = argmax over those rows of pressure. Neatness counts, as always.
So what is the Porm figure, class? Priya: 617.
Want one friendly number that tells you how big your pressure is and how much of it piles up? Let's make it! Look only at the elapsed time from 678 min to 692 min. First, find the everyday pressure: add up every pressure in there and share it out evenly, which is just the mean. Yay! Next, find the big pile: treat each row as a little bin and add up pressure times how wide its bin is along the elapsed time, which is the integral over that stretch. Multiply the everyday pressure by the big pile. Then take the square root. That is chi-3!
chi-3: 14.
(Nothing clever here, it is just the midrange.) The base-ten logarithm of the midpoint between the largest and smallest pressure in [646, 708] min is 0.41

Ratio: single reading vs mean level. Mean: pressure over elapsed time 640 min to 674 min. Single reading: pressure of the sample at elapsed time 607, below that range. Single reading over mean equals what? 2.1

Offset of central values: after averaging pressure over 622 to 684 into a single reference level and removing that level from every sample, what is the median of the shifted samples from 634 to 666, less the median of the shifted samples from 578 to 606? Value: -3.2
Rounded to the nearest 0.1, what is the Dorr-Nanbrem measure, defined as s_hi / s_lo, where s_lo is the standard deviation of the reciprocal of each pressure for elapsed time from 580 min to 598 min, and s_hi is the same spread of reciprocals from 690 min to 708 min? 1.5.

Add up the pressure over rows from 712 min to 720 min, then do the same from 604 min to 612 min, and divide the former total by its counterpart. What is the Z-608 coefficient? 0.7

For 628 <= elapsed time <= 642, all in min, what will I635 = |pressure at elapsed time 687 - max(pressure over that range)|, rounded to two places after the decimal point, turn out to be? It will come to 0.42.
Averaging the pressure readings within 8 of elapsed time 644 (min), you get 1.4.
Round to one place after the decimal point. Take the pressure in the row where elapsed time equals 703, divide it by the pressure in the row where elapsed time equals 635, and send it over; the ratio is 1.1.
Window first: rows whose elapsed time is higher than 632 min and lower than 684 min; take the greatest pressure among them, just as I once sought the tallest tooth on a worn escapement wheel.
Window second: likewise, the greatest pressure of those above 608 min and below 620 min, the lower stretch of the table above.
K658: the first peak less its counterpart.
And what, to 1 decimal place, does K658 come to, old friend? -1.0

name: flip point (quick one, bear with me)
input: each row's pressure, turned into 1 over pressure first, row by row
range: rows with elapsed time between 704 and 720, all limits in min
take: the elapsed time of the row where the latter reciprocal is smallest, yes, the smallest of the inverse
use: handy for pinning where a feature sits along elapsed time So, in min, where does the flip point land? 705 min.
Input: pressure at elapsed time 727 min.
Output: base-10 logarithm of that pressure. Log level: 0.53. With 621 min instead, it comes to 0.63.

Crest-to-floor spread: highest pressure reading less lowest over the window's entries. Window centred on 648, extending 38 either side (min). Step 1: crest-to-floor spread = 3.74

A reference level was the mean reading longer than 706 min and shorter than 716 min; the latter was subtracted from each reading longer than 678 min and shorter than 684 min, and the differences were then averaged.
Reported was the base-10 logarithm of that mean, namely -0.31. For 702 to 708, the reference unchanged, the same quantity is -0.80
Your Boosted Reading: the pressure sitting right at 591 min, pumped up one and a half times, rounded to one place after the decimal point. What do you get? 8.4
